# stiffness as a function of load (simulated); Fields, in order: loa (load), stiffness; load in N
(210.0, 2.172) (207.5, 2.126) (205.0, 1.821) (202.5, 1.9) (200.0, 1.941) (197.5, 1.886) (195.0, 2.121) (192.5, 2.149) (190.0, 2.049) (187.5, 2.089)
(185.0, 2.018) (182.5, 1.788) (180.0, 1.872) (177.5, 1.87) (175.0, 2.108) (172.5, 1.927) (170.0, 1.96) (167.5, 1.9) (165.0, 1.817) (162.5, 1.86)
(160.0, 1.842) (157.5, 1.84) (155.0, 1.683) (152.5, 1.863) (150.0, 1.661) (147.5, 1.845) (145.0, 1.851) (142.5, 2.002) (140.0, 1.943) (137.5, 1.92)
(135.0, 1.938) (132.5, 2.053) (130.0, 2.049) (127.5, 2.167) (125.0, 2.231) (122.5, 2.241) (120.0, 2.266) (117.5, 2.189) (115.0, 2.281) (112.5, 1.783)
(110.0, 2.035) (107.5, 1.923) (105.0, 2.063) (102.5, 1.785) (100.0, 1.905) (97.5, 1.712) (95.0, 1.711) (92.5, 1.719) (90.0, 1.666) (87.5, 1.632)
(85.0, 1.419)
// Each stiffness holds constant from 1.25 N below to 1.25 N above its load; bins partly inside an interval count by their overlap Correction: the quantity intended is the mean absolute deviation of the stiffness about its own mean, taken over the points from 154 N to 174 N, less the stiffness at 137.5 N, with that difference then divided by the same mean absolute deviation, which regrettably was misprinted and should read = -32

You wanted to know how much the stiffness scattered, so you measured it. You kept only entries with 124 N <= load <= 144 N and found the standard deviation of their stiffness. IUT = 0.11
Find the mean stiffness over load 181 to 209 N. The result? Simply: 1.99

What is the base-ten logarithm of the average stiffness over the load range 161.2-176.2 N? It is 0.285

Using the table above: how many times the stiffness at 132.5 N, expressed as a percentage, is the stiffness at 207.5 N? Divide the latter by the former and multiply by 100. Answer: 104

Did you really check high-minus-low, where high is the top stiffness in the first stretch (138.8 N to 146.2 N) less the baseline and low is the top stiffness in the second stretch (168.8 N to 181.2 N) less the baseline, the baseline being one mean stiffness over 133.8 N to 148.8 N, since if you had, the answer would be -0.11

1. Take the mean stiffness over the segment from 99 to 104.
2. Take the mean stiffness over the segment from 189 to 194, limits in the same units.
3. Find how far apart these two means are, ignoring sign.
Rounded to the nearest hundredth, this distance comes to 0.25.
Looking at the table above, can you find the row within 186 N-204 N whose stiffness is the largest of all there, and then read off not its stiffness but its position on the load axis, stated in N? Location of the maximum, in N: 192.5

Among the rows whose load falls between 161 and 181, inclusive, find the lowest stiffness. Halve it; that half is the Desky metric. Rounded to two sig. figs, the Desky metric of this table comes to 0.91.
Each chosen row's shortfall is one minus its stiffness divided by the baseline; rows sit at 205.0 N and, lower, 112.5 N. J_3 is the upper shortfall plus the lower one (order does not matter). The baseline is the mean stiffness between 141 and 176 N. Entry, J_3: 0.07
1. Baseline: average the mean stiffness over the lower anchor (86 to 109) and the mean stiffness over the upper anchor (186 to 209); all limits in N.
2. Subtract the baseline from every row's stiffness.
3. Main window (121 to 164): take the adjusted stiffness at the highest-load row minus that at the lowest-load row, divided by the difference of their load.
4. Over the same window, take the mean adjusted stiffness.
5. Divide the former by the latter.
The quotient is -0.23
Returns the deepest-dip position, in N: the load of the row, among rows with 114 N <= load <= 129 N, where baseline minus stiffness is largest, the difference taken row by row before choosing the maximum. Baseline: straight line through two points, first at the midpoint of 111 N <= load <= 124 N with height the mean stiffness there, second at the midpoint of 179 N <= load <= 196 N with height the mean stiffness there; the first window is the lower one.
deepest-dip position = 127.5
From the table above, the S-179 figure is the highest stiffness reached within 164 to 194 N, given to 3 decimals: 2.149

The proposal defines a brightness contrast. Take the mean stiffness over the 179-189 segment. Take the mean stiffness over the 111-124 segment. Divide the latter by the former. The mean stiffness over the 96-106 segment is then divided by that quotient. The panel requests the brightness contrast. 1.7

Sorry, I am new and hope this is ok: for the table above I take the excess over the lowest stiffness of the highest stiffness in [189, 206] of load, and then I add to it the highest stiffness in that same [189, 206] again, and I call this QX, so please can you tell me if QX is 2.5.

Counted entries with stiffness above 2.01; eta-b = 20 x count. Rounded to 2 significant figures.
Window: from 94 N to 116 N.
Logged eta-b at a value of 60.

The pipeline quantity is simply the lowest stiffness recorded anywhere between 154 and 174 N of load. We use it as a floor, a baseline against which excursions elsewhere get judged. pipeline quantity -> 1.683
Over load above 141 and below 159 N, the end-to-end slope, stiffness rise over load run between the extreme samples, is -0.011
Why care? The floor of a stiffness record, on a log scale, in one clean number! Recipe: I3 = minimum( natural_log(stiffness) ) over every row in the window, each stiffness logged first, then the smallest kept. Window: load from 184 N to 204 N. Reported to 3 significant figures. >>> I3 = 0.634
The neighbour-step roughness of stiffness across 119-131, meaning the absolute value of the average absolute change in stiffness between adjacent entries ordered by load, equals 0.05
